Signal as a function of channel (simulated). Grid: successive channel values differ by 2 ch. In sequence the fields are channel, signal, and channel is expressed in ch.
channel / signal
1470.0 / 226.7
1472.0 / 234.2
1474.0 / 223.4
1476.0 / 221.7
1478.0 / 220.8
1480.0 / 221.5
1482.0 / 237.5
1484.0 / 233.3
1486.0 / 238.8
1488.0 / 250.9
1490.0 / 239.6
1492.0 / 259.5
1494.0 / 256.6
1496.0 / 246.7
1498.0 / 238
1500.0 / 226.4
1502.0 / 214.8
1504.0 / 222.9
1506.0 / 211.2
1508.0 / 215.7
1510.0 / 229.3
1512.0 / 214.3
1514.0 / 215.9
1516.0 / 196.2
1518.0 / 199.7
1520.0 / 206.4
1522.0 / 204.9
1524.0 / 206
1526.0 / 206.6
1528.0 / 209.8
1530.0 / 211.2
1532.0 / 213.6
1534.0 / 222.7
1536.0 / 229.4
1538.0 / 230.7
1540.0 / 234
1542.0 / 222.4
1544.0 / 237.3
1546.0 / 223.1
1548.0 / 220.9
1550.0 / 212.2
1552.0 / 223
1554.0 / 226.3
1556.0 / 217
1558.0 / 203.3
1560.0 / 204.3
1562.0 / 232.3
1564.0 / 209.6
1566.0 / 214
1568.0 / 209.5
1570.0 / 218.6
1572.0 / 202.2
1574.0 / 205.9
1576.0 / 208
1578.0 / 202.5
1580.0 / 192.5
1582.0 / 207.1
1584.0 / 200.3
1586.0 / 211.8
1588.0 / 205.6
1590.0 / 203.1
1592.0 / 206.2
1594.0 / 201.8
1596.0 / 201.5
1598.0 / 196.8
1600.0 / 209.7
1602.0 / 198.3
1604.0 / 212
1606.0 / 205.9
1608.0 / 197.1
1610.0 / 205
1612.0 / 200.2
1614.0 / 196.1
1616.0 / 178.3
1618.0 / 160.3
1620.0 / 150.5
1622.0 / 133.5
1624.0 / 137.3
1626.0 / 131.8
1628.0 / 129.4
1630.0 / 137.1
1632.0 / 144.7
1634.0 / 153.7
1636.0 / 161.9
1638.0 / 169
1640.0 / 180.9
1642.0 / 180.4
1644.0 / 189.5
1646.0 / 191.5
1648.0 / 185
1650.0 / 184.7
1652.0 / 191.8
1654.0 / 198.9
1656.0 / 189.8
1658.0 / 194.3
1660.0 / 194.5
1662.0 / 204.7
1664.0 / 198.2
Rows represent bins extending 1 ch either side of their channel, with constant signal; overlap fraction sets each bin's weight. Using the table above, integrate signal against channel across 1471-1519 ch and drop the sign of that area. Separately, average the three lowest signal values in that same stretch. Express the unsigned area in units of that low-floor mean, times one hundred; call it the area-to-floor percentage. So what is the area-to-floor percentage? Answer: 5405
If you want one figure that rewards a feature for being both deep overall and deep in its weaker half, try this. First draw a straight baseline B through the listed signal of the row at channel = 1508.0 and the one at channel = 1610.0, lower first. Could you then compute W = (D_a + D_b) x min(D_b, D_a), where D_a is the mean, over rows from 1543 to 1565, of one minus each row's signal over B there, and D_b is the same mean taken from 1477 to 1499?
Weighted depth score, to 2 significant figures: 0.015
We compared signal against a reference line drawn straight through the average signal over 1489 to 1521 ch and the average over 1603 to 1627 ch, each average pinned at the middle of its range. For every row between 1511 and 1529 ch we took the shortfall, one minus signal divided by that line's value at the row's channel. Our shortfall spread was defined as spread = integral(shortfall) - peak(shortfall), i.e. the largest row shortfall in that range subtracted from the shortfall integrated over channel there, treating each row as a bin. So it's 0.8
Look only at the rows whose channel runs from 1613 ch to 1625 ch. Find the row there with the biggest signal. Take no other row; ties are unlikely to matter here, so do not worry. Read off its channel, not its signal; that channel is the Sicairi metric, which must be 1614.0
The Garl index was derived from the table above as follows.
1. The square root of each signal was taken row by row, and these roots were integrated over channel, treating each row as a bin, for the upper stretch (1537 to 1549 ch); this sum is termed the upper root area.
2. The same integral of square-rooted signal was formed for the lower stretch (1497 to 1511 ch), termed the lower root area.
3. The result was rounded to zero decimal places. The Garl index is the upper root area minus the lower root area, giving -28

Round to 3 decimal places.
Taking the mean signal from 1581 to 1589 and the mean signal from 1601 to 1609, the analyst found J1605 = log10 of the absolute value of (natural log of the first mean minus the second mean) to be 2.297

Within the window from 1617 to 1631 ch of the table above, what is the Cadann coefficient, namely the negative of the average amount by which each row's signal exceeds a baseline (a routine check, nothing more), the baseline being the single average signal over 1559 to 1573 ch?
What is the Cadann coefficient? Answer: 73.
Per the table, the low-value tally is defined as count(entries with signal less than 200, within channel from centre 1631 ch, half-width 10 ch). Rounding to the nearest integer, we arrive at 10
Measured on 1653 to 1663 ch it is 4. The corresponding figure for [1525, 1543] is 0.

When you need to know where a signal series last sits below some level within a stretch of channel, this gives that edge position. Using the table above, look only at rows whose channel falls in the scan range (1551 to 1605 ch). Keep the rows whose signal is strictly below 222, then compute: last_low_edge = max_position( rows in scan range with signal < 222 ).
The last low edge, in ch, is 1604.0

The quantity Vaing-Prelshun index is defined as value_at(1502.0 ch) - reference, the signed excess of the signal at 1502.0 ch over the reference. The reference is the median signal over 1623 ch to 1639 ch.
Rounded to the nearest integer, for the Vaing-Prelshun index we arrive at 74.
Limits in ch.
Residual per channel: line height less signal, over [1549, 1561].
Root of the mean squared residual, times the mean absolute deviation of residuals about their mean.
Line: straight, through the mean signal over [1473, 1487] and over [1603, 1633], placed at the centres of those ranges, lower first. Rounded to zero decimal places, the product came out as 150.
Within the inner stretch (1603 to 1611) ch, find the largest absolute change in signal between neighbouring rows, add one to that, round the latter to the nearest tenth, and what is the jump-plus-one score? 9.8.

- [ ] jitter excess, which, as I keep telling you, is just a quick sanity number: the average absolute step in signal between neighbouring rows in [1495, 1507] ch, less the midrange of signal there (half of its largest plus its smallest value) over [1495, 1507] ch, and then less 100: -319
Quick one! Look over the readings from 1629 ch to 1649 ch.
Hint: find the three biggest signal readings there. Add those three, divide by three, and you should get 189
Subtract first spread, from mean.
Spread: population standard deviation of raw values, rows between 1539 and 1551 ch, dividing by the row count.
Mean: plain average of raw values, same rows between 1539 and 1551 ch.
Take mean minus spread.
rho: 217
